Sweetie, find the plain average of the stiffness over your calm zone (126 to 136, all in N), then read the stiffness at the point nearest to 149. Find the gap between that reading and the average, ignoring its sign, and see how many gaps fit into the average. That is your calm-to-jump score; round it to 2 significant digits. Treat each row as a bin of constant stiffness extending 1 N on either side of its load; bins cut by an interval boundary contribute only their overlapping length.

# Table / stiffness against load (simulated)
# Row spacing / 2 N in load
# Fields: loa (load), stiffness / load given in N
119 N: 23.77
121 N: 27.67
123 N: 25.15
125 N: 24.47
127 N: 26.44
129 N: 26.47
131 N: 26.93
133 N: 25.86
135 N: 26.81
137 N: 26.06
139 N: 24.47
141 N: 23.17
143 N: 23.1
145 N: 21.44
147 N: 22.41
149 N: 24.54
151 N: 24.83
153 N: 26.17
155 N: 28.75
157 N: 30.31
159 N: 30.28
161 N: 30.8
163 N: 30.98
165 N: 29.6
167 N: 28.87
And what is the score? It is 14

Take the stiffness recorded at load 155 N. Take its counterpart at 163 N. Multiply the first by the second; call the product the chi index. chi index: 891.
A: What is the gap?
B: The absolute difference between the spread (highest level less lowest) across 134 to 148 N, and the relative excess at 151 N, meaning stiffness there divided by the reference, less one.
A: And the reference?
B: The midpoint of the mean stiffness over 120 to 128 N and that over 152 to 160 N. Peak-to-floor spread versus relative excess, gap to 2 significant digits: 5.5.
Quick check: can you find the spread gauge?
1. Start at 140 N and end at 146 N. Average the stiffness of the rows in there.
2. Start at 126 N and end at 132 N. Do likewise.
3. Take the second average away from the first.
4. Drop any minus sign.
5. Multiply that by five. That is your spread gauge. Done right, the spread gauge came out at 20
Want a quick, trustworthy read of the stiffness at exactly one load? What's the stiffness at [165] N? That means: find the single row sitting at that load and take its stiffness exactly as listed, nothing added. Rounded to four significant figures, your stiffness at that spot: 29.60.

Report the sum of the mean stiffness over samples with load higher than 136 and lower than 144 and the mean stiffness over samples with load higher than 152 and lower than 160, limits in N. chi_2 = 53.1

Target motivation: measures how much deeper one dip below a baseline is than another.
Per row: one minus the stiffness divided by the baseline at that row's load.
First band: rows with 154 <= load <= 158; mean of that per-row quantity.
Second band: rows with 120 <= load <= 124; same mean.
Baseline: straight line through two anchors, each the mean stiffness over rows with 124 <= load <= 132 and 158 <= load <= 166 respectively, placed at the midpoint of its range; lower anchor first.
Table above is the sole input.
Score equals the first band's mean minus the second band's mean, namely 0.05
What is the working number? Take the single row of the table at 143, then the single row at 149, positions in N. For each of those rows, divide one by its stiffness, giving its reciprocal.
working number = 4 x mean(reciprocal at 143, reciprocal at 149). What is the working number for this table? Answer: 0.168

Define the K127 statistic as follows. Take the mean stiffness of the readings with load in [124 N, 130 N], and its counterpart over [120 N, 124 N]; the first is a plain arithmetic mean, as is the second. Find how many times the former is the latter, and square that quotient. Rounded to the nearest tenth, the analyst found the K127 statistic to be 1.0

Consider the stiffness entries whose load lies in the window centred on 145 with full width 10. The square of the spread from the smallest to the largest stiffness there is 9.6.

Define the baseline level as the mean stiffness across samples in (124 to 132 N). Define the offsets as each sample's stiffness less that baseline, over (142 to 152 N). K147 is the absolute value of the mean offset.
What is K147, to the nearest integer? 3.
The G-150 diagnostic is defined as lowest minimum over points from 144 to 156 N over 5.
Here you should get 4.29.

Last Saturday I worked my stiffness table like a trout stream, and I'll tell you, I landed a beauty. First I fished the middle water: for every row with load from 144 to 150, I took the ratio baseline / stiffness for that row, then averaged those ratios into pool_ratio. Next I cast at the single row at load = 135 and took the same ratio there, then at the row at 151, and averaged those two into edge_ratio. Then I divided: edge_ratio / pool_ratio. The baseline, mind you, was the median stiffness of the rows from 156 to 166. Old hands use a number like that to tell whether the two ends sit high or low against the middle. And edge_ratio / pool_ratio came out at 0.88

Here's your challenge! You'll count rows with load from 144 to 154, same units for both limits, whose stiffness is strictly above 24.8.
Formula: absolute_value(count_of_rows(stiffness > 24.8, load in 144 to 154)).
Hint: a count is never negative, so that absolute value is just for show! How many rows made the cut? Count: 2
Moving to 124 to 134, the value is 4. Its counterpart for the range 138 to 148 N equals 0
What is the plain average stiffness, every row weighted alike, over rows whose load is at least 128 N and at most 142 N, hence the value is 25.7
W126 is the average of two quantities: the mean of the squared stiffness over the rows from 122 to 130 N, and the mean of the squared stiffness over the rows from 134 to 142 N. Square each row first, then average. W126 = 646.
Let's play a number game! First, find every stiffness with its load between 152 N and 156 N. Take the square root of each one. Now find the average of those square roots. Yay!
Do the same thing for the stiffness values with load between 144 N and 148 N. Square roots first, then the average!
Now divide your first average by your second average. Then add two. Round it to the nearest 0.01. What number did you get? 3.12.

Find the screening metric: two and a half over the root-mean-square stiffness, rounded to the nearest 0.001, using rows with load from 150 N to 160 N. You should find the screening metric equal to 0.089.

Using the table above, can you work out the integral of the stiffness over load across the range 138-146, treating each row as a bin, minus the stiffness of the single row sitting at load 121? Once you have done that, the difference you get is 157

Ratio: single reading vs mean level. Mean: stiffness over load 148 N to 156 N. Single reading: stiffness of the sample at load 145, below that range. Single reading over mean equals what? 0.82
